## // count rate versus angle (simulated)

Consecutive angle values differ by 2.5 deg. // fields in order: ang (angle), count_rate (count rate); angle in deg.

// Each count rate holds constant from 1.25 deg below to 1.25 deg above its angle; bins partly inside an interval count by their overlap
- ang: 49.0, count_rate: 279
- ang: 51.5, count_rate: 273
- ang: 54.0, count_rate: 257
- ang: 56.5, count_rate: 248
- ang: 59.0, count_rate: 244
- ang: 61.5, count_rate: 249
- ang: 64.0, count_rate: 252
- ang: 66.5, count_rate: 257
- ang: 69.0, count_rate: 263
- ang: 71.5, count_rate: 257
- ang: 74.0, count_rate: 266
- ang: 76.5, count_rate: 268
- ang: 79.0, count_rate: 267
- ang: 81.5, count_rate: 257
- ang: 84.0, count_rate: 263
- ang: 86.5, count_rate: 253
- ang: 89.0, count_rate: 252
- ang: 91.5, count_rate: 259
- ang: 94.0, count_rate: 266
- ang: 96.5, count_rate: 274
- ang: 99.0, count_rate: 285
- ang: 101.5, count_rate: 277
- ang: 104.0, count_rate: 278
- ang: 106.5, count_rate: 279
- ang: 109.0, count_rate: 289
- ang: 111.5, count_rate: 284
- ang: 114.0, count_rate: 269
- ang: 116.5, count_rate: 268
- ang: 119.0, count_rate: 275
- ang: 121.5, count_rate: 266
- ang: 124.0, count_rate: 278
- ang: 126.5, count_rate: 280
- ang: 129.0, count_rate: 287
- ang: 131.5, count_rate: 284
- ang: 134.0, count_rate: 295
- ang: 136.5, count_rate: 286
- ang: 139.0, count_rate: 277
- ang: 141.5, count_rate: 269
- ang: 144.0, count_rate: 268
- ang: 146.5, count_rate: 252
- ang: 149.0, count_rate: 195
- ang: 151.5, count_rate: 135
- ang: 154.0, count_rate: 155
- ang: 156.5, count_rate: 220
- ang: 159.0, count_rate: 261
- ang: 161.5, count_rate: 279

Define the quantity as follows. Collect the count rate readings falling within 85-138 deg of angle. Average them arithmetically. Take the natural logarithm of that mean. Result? 5.618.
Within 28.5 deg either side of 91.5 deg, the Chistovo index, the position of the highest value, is 109.0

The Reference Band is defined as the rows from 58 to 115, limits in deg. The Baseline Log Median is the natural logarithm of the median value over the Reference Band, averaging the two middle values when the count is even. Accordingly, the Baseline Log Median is 5.583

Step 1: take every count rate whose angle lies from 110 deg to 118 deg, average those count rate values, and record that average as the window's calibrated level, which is 274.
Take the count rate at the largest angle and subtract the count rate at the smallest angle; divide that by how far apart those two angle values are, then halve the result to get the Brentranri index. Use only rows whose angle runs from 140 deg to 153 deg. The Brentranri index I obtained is -6.7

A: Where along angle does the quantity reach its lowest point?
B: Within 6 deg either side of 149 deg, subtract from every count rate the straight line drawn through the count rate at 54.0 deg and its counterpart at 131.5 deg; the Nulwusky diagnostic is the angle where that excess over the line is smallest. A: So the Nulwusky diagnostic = 151.5 deg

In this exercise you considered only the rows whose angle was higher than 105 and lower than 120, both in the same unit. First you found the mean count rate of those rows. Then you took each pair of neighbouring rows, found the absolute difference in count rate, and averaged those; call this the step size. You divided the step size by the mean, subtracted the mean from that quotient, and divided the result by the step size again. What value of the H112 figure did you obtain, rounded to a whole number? -36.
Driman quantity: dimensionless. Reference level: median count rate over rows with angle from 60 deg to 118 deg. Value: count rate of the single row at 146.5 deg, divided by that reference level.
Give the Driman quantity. 0.95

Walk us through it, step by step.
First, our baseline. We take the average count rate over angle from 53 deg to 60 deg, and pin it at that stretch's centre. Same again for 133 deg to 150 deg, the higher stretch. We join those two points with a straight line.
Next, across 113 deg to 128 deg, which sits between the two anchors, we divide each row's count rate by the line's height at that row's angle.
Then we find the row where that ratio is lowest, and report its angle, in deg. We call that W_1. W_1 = 121.5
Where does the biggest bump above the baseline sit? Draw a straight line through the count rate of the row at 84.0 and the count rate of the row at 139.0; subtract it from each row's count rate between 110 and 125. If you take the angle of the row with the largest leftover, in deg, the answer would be 111.5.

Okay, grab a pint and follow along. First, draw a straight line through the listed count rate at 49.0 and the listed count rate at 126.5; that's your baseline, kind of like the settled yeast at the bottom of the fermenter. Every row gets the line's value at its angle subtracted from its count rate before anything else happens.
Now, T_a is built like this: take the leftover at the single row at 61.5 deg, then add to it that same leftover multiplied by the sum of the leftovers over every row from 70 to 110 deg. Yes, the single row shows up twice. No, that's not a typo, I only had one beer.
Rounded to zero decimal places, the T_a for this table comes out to 5475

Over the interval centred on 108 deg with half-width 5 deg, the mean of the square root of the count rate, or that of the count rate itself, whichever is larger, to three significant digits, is 282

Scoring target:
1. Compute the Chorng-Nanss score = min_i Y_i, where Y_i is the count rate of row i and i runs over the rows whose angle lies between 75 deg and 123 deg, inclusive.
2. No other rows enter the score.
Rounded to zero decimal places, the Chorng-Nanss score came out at 252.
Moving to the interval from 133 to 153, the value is 135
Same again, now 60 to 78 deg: 249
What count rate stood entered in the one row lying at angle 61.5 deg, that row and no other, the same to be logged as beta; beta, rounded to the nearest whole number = 249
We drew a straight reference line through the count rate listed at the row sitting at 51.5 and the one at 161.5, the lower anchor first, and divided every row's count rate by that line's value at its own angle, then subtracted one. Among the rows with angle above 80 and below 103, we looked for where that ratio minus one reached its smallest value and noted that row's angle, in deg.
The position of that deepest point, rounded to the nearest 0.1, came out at 89.0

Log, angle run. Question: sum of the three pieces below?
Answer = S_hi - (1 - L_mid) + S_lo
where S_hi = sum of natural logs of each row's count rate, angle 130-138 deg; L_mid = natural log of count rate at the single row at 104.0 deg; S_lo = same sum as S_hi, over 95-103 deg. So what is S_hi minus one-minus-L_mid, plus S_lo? 38.5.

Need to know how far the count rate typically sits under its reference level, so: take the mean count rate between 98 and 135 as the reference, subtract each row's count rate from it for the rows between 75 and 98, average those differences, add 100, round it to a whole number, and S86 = 117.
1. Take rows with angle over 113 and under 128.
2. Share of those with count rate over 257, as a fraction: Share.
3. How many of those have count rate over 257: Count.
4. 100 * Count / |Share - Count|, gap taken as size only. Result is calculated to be 120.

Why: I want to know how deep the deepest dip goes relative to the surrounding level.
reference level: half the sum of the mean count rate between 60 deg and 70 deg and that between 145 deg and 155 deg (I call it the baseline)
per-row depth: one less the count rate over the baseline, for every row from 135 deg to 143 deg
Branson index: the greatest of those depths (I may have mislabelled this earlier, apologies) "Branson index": -0.22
